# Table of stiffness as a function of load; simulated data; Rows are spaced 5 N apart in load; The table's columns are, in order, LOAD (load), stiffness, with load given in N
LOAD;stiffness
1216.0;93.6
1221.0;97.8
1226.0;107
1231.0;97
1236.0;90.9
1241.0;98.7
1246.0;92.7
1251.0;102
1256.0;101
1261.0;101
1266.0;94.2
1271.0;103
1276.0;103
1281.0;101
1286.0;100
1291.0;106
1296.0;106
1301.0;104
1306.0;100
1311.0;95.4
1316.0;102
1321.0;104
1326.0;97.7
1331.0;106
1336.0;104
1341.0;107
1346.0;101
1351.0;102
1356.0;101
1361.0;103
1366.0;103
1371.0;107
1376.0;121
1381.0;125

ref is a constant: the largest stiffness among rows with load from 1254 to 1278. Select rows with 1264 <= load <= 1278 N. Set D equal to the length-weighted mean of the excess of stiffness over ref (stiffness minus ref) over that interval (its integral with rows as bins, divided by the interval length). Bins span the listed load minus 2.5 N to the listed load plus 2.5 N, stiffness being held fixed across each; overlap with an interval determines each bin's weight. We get -3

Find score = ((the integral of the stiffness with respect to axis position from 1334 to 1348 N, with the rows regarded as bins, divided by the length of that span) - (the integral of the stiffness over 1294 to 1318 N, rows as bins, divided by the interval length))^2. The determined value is 7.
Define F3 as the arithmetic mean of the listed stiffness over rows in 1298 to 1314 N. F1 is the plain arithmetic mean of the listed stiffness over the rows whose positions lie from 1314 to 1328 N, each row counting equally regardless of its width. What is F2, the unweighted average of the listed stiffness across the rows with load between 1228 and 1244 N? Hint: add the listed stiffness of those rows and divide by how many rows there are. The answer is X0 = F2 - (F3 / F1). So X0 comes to 95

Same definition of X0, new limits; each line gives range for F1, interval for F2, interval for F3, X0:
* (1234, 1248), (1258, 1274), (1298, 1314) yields 98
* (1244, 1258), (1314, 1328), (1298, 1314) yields 100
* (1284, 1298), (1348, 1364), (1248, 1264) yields 101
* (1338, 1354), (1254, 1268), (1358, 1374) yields 98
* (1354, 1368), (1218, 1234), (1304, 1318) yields 100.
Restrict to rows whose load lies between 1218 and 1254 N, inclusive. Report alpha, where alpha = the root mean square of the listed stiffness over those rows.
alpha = 98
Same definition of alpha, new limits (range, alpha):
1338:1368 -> 103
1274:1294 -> 103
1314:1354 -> 103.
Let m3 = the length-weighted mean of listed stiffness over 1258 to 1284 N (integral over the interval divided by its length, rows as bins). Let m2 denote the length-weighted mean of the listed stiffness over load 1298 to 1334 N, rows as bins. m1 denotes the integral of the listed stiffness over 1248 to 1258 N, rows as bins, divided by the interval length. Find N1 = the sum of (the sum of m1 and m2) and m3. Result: 303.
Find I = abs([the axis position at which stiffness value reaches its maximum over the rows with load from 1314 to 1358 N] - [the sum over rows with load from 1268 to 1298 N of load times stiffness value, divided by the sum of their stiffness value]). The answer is 57.4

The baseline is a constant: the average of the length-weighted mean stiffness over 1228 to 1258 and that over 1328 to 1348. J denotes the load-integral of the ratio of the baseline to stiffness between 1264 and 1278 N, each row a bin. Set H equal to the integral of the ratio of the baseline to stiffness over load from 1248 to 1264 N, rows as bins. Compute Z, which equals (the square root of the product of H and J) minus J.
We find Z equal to 0.91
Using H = 16.0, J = 14.1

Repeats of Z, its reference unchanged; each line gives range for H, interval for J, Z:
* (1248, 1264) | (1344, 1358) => 1.00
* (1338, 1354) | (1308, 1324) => -0.23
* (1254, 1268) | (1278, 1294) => -0.74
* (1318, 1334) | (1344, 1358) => 0.88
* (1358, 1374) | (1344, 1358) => 0.73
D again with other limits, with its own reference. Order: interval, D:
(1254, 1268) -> -4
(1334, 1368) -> 0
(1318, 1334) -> 0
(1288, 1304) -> 2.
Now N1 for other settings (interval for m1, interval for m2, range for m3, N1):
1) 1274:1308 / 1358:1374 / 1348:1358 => 309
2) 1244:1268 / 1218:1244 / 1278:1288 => 297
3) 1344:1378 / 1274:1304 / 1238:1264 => 307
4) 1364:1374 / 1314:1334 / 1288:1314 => 311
